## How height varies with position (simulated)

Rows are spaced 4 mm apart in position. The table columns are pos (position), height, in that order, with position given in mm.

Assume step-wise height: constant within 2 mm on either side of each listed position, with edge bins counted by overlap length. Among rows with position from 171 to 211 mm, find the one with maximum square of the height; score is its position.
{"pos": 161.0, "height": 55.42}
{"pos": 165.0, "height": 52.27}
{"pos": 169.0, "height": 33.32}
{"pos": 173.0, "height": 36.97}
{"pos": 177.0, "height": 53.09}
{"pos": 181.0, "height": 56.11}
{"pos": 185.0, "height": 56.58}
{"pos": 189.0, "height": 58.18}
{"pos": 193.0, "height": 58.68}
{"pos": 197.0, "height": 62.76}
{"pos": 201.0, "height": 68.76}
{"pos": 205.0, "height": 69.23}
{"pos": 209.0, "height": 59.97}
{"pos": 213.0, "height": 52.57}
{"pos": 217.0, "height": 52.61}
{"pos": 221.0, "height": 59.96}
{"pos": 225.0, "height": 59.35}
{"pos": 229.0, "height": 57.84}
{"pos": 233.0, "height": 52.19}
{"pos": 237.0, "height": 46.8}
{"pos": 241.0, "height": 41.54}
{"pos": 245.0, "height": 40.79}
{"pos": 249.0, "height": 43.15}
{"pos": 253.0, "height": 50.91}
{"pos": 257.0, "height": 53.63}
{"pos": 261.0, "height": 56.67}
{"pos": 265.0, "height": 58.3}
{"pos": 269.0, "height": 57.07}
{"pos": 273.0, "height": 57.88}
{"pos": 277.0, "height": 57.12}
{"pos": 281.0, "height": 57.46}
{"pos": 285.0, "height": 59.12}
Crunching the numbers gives 205.0 mm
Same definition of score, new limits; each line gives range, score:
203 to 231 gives 205.0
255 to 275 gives 265.0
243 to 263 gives 261.0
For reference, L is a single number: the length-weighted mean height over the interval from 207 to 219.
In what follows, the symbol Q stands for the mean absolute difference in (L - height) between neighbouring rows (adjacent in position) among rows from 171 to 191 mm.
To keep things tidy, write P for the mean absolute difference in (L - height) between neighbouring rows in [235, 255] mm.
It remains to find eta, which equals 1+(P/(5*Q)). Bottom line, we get 1.15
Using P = 4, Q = 5.3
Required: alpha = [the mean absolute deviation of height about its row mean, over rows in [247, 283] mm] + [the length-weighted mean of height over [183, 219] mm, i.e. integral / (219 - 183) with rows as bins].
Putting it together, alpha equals 63.6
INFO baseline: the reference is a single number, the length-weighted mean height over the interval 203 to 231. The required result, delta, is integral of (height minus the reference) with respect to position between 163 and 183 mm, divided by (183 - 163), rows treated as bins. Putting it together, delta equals -12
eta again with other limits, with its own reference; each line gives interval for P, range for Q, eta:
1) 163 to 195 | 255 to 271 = 1.64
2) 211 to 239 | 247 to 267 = 1.18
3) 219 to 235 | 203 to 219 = 1.09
